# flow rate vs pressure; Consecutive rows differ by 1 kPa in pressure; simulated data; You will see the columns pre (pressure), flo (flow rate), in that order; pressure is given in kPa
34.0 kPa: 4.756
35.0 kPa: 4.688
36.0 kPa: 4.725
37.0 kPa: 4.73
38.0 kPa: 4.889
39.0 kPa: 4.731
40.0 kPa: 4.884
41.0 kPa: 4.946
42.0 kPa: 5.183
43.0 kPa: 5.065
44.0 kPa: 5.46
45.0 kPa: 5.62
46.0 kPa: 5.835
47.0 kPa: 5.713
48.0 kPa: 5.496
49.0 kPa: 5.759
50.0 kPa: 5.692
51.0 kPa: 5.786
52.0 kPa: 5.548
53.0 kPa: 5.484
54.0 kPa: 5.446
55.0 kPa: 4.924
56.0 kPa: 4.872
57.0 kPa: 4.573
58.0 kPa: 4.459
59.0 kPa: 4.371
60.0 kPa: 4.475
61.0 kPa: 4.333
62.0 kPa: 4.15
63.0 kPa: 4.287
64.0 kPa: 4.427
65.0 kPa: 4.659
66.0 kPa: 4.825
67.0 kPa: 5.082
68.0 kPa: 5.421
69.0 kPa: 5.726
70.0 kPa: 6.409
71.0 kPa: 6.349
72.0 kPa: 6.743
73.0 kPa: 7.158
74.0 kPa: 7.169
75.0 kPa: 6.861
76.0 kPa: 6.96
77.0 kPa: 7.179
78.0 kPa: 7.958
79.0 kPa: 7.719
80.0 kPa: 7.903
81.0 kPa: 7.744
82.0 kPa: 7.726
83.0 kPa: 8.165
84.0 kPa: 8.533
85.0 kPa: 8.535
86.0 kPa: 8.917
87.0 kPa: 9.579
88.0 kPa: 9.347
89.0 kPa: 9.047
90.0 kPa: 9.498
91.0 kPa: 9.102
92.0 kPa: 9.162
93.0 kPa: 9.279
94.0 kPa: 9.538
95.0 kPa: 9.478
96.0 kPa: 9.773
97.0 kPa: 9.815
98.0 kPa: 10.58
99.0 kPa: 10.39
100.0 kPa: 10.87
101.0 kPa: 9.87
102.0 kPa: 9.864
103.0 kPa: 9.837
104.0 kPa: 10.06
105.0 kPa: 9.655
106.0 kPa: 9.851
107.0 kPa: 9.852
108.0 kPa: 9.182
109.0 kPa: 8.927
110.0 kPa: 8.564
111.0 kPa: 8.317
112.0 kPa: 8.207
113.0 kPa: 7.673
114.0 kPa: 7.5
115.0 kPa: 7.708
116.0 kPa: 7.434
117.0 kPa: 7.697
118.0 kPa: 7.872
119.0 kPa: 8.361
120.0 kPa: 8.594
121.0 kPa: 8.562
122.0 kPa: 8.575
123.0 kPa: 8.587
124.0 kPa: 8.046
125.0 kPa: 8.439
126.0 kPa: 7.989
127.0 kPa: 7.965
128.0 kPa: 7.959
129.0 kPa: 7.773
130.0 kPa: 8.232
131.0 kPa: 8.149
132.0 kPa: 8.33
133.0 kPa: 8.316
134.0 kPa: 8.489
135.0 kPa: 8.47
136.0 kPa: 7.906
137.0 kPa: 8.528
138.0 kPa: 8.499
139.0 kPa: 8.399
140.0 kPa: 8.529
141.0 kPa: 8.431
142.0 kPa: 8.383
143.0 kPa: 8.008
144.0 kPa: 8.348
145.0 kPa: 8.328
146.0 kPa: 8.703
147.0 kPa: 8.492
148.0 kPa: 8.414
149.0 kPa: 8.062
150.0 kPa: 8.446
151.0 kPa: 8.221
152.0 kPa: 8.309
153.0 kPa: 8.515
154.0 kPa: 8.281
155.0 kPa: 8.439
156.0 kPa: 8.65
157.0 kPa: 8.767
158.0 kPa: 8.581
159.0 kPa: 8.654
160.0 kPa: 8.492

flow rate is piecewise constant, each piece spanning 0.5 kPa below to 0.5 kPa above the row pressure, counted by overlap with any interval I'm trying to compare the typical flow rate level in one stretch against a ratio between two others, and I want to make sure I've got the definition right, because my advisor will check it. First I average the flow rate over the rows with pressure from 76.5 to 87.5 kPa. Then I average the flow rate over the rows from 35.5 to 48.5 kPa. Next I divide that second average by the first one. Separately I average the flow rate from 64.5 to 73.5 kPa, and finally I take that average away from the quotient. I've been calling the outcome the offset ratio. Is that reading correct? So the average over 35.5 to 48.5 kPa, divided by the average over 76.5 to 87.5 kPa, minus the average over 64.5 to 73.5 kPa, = -5.2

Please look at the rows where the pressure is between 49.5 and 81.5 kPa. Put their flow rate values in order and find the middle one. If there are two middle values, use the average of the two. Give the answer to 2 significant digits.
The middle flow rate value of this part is 5.5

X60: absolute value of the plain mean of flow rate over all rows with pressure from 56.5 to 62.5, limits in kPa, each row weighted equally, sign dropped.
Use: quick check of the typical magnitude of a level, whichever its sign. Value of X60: 4.4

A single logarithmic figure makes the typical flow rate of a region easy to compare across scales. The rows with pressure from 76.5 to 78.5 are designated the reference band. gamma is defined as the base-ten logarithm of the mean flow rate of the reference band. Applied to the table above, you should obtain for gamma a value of 0.88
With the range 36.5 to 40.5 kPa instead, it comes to 0.68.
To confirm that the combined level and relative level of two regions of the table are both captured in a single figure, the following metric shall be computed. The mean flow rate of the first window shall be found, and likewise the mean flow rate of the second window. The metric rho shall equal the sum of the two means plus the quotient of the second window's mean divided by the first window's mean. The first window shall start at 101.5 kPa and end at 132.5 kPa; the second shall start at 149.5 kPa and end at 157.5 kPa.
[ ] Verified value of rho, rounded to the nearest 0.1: 18.0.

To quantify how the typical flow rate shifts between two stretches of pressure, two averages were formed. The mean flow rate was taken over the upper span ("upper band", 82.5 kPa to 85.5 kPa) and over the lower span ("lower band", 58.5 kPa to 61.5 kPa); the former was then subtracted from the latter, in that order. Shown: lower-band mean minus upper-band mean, -4.0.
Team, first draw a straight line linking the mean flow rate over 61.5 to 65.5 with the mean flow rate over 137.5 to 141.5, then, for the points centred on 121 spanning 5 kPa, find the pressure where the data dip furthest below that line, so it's 119.0 kPa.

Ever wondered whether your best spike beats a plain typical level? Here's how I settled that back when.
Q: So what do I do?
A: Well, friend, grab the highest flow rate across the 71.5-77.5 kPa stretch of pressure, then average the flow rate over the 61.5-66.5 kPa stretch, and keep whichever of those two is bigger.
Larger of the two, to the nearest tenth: 7.2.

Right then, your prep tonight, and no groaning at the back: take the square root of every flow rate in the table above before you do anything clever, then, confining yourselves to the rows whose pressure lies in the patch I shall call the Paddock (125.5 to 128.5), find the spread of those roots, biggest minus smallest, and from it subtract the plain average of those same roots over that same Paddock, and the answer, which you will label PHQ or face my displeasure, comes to -2.8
